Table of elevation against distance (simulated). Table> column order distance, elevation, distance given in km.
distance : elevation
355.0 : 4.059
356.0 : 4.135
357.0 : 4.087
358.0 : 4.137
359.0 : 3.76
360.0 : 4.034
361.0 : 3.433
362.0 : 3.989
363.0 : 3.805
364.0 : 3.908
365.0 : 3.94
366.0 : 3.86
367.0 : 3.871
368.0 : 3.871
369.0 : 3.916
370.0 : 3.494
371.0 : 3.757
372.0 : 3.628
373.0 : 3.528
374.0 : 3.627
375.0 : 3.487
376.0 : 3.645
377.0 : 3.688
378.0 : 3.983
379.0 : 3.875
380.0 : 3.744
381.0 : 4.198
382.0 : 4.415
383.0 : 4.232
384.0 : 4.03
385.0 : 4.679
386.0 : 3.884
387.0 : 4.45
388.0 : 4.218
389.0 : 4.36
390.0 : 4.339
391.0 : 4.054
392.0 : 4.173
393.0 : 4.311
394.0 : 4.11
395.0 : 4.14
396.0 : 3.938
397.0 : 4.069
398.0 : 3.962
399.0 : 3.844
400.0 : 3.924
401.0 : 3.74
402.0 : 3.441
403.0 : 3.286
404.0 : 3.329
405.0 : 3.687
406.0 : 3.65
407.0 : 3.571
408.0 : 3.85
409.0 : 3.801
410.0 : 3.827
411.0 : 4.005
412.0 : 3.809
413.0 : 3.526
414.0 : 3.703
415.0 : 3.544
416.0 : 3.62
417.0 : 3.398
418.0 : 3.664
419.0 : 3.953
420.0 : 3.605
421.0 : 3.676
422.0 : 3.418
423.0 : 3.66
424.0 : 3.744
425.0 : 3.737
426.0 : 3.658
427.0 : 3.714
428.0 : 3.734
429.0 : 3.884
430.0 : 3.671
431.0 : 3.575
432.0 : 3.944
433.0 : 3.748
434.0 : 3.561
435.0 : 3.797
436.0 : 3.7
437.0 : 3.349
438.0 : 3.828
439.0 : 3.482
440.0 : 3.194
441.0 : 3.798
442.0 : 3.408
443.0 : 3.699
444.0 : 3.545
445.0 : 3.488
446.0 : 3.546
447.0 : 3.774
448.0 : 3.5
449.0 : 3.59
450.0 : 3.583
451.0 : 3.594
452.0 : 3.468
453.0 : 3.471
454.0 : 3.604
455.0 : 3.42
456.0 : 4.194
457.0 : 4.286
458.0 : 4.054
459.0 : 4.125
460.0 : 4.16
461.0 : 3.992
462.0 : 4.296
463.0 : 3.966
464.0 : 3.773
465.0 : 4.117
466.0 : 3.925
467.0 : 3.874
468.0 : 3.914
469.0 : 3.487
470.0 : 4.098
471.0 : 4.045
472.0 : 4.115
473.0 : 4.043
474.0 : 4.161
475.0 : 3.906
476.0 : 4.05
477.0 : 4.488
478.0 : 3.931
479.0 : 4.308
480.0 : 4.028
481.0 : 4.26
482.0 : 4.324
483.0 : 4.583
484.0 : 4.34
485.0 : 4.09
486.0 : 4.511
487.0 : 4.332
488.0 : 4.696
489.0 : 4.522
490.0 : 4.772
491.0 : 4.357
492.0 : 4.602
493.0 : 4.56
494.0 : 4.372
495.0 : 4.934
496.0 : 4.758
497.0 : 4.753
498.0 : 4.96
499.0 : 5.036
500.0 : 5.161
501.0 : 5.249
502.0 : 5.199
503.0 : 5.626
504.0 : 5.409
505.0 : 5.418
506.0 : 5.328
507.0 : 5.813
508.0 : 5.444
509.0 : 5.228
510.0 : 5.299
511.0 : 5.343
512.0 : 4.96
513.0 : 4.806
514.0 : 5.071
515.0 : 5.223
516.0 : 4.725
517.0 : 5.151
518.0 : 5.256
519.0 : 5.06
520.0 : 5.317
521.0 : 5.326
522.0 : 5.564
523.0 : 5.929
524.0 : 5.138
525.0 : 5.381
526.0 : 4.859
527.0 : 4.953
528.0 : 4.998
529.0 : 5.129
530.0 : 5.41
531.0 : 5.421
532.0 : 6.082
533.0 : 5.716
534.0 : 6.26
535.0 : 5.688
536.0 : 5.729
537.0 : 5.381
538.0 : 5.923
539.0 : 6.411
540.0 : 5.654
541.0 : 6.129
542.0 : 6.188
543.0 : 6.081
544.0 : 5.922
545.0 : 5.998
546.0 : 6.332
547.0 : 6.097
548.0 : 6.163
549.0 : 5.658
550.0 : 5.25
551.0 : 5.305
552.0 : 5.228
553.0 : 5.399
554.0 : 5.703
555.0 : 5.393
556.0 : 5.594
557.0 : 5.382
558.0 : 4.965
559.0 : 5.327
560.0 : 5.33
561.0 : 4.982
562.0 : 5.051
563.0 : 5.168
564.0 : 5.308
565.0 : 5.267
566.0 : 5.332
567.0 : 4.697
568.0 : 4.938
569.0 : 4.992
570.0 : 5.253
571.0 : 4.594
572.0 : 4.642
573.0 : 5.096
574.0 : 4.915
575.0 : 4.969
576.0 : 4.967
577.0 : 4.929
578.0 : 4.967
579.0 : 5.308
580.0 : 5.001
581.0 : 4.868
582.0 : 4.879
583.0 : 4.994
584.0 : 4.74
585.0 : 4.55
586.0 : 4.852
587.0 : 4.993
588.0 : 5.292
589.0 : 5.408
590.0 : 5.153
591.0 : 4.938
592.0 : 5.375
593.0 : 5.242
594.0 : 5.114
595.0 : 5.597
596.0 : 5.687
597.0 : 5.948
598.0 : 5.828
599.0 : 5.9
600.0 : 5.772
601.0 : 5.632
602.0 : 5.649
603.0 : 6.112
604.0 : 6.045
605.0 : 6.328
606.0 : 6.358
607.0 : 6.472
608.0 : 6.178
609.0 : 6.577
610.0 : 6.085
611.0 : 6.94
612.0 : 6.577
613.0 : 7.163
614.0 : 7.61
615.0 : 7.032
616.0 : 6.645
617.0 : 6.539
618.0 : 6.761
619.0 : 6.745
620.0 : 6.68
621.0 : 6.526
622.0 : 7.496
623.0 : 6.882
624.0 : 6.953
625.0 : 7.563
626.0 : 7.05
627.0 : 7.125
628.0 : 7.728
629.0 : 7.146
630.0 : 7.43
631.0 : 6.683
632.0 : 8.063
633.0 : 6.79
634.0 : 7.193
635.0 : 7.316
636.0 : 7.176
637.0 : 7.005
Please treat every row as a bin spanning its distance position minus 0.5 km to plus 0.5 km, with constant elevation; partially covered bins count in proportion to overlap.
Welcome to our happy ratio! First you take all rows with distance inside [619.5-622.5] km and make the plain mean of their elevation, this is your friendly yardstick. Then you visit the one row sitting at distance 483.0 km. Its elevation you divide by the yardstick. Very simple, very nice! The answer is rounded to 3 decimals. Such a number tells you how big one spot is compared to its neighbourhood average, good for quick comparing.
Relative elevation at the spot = 0.664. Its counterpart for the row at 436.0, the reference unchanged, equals 0.536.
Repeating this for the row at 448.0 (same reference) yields 0.507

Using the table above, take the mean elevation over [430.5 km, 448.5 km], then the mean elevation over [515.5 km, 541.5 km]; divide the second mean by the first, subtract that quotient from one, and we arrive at -0.52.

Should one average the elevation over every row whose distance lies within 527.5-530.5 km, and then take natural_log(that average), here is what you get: 1.64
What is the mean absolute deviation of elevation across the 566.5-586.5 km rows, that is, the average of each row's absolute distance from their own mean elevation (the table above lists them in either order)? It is 0.14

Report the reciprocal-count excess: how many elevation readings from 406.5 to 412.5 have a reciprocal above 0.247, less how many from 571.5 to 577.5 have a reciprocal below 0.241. 0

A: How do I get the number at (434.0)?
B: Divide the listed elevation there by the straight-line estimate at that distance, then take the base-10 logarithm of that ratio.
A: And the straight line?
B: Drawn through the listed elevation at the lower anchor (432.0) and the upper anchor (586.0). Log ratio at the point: -0.05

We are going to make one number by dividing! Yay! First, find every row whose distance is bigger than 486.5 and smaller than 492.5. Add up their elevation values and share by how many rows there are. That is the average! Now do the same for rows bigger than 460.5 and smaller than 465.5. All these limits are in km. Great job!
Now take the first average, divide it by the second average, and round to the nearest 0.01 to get 1.13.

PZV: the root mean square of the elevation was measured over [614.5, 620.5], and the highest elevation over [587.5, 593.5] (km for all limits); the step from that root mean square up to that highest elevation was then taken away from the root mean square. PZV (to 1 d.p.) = 8.1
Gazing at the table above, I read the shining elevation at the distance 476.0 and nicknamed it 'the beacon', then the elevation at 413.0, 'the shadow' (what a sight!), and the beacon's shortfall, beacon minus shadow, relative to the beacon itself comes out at 0.13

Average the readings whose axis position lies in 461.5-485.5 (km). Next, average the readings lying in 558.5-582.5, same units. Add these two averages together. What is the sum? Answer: 9.1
